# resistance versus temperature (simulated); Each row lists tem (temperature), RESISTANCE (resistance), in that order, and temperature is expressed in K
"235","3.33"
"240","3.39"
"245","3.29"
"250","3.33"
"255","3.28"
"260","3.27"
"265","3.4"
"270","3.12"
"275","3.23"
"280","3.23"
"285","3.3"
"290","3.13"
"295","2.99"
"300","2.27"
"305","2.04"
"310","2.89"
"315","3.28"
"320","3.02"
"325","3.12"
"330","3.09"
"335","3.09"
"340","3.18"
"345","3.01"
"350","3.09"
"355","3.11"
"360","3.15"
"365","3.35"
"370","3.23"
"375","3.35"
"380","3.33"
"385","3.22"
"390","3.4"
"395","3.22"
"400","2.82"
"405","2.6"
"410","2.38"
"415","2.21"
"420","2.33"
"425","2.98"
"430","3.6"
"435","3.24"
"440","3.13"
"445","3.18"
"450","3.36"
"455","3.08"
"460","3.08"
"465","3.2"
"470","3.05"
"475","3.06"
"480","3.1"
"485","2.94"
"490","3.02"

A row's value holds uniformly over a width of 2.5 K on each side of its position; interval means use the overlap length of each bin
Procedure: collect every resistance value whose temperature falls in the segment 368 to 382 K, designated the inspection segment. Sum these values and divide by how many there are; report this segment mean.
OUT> 3.30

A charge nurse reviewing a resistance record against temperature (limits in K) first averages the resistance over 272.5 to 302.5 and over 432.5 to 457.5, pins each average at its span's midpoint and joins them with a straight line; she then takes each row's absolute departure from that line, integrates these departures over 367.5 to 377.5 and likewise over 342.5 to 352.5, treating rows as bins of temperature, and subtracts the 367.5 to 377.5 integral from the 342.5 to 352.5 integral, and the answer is -1.3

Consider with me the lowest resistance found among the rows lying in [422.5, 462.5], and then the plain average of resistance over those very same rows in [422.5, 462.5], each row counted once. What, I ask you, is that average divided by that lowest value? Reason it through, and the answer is 1.08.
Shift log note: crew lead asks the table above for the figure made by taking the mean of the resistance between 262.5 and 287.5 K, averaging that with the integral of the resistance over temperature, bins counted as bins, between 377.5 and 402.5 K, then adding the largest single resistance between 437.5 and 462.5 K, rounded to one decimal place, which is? 45.0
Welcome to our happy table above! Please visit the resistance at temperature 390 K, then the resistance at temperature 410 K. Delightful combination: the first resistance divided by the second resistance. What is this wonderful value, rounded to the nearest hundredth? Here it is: 1.43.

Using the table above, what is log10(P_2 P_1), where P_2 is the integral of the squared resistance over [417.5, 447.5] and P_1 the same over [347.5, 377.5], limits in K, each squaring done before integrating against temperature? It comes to 4.95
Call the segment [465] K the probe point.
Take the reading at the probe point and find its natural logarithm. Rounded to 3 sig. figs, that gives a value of 1.16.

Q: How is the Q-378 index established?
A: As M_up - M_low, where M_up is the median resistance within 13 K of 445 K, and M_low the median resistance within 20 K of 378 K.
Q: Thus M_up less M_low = -0.10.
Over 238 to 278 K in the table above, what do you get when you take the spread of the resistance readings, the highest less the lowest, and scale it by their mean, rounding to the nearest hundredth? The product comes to 0.92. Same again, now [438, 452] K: 0.74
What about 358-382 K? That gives 0.66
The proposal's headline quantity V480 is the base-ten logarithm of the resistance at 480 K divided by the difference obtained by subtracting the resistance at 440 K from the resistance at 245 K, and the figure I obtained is 1.29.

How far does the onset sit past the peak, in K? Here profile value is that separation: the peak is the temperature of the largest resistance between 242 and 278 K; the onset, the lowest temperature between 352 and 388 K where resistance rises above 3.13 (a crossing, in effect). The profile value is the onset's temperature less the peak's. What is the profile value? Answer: 95 K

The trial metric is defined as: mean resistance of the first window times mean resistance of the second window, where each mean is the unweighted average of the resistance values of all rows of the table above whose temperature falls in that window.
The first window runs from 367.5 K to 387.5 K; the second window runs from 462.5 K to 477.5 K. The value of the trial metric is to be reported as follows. 10.2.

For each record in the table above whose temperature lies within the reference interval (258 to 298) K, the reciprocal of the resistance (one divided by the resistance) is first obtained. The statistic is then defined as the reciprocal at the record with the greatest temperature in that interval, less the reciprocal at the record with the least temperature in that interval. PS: 0.029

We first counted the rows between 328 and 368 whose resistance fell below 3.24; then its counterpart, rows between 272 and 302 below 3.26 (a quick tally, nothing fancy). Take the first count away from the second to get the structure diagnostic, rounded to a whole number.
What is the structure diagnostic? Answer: -2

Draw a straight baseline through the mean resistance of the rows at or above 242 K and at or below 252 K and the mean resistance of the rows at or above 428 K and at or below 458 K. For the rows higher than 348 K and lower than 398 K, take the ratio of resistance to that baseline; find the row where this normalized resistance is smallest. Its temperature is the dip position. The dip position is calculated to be 350 K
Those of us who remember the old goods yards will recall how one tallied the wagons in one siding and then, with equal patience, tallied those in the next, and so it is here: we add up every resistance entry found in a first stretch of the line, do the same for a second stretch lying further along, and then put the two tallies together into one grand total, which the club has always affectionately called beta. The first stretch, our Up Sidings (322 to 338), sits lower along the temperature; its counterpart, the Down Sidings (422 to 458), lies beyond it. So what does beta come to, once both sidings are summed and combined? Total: 32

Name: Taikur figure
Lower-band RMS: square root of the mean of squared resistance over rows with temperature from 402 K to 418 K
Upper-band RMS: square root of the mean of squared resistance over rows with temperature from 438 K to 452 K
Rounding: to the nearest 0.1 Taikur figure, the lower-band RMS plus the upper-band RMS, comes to 5.6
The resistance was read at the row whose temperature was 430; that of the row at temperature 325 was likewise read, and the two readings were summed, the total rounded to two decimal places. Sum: 6.72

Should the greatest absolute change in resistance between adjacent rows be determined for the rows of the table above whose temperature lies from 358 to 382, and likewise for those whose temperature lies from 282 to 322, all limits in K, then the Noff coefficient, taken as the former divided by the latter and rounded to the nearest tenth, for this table 0.2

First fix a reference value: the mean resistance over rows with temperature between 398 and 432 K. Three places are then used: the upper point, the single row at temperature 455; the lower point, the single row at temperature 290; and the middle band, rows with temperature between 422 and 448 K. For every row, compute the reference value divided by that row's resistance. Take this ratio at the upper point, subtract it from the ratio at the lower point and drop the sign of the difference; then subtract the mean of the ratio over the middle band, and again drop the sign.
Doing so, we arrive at 0.83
